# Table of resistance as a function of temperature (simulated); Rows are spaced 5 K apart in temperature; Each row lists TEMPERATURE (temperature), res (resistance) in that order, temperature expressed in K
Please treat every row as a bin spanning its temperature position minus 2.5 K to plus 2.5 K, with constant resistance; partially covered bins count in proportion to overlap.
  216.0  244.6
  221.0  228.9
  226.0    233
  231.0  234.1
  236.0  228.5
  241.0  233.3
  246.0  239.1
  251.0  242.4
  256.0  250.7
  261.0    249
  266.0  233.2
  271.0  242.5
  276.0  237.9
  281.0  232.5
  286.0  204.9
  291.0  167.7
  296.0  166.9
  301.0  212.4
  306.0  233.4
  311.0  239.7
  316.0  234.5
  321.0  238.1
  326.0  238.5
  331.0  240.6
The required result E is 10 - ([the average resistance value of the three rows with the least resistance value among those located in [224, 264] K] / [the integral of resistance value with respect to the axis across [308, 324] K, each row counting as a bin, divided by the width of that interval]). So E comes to 9.02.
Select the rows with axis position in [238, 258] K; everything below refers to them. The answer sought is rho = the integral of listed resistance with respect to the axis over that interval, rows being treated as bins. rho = 4816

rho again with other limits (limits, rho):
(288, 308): 3888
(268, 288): 4603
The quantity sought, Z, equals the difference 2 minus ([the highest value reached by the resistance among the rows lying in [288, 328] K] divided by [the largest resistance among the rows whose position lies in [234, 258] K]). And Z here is 1.04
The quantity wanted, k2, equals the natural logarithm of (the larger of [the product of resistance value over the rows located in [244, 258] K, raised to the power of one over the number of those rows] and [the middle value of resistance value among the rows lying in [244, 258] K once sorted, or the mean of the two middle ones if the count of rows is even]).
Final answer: 5.50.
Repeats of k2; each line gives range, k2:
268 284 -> 5.47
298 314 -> 5.45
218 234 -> 5.45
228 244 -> 5.45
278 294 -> 5.32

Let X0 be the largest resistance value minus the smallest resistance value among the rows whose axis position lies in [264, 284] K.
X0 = 10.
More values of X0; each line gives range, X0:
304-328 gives 6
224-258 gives 22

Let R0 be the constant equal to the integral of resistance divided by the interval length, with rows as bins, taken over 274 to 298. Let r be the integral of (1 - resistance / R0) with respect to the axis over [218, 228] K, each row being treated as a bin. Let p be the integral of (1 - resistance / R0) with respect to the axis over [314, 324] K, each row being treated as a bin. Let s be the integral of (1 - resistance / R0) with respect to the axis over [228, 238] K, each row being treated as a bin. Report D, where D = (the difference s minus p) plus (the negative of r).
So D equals 1.7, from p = -1.7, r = -1.5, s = -1.5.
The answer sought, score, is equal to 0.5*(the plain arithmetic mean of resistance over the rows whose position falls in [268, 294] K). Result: 109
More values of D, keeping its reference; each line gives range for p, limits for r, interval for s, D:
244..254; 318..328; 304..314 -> 2.0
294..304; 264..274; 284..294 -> 2.2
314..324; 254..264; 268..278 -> 2.2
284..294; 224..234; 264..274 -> -1.1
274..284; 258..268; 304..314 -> 1.8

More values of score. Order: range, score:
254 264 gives 125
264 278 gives 119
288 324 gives 107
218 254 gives 117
